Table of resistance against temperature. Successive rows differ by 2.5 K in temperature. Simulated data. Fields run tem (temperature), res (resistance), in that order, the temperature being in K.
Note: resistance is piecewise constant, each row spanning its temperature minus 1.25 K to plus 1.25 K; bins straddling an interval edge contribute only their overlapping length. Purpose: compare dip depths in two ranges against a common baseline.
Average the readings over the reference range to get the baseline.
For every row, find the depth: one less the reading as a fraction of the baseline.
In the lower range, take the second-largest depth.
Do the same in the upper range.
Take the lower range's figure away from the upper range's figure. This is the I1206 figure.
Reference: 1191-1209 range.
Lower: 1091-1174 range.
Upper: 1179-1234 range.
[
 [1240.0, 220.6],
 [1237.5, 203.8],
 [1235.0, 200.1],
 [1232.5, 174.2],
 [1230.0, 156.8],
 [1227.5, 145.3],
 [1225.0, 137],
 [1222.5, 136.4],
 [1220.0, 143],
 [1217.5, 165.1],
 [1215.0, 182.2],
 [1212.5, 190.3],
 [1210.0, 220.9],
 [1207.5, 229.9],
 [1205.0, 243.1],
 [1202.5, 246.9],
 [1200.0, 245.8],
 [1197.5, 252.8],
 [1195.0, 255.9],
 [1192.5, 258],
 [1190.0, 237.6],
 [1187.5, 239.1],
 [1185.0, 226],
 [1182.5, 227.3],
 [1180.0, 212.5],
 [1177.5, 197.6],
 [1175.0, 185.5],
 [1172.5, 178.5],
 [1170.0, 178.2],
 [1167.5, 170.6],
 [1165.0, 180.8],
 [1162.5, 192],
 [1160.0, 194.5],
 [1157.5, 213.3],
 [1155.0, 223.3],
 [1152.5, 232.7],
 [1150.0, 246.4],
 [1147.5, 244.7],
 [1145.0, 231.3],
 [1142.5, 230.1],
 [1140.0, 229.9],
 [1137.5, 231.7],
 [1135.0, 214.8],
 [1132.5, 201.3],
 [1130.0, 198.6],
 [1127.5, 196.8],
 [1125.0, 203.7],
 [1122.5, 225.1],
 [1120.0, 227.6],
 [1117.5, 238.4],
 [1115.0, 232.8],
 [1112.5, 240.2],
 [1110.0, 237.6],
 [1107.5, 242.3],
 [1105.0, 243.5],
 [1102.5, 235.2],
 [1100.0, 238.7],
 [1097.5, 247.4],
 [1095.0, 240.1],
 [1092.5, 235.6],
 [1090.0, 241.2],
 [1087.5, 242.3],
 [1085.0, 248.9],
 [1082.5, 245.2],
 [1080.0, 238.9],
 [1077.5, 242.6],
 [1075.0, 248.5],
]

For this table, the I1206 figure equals 0.17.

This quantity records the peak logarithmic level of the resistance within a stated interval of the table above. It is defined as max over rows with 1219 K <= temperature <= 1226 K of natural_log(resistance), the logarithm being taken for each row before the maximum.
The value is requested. 4.96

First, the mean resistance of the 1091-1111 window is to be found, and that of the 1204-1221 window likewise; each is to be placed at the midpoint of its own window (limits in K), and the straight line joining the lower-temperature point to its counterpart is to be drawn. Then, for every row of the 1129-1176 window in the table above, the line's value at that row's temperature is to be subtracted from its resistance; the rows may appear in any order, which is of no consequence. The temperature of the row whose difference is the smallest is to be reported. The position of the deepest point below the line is 1167.5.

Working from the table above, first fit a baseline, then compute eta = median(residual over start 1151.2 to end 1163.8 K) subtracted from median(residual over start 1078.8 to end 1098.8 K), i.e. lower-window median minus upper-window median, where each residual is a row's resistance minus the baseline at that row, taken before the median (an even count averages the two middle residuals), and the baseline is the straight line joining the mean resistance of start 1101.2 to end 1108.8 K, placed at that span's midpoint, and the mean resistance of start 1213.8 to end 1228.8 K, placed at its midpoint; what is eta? -24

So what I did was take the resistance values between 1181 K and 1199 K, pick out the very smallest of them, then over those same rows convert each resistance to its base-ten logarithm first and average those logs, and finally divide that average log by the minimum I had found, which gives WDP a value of 0.0105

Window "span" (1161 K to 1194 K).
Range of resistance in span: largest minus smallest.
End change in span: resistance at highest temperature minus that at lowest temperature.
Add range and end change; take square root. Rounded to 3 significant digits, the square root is 12.4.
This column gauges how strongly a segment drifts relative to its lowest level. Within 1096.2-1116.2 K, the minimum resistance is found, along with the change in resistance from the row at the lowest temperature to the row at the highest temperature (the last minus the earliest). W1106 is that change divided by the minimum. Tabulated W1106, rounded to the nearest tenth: -0.1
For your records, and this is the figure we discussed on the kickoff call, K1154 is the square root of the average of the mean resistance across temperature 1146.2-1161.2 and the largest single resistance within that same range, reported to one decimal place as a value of 15.4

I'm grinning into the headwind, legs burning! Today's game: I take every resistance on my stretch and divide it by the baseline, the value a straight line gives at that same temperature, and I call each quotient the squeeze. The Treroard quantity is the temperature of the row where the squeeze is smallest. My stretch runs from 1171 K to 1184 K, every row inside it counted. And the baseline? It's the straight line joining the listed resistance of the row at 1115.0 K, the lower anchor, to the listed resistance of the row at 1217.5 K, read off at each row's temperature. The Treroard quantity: 1172.5 K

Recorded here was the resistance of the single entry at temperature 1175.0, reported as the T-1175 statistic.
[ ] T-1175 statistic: 185.5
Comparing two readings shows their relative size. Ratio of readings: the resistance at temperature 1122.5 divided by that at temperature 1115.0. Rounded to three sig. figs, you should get 0.967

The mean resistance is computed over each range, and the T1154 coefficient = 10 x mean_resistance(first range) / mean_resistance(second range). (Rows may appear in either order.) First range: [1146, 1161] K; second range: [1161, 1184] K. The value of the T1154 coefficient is 11.8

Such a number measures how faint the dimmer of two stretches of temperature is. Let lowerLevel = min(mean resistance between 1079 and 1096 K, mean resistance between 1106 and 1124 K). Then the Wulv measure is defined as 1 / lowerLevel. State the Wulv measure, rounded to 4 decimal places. 0.0043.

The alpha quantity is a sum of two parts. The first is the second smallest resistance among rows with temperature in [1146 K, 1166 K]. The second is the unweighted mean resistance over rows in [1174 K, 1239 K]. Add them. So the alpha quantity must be 396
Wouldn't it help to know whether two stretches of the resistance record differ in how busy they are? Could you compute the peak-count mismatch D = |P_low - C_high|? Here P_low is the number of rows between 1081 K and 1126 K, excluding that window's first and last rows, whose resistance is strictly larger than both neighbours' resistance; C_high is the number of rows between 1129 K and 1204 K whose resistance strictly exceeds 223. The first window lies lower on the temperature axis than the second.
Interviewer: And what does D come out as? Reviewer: 12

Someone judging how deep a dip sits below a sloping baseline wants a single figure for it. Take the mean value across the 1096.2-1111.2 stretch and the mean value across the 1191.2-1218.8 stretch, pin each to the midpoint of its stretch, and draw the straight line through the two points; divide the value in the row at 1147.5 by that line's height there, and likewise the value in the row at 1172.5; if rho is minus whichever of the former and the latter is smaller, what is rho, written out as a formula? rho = -0.773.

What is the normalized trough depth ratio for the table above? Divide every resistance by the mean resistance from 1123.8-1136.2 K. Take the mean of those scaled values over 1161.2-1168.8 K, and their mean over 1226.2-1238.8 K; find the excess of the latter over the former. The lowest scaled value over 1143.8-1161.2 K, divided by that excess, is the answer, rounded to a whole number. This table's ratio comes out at -38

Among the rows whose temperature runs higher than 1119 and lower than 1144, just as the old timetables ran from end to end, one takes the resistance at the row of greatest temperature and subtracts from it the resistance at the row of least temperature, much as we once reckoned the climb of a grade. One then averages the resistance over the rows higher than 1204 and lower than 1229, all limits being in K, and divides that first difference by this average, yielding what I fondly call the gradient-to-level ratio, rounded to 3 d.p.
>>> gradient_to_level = 0.014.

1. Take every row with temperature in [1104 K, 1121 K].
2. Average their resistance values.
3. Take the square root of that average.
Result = 15.4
